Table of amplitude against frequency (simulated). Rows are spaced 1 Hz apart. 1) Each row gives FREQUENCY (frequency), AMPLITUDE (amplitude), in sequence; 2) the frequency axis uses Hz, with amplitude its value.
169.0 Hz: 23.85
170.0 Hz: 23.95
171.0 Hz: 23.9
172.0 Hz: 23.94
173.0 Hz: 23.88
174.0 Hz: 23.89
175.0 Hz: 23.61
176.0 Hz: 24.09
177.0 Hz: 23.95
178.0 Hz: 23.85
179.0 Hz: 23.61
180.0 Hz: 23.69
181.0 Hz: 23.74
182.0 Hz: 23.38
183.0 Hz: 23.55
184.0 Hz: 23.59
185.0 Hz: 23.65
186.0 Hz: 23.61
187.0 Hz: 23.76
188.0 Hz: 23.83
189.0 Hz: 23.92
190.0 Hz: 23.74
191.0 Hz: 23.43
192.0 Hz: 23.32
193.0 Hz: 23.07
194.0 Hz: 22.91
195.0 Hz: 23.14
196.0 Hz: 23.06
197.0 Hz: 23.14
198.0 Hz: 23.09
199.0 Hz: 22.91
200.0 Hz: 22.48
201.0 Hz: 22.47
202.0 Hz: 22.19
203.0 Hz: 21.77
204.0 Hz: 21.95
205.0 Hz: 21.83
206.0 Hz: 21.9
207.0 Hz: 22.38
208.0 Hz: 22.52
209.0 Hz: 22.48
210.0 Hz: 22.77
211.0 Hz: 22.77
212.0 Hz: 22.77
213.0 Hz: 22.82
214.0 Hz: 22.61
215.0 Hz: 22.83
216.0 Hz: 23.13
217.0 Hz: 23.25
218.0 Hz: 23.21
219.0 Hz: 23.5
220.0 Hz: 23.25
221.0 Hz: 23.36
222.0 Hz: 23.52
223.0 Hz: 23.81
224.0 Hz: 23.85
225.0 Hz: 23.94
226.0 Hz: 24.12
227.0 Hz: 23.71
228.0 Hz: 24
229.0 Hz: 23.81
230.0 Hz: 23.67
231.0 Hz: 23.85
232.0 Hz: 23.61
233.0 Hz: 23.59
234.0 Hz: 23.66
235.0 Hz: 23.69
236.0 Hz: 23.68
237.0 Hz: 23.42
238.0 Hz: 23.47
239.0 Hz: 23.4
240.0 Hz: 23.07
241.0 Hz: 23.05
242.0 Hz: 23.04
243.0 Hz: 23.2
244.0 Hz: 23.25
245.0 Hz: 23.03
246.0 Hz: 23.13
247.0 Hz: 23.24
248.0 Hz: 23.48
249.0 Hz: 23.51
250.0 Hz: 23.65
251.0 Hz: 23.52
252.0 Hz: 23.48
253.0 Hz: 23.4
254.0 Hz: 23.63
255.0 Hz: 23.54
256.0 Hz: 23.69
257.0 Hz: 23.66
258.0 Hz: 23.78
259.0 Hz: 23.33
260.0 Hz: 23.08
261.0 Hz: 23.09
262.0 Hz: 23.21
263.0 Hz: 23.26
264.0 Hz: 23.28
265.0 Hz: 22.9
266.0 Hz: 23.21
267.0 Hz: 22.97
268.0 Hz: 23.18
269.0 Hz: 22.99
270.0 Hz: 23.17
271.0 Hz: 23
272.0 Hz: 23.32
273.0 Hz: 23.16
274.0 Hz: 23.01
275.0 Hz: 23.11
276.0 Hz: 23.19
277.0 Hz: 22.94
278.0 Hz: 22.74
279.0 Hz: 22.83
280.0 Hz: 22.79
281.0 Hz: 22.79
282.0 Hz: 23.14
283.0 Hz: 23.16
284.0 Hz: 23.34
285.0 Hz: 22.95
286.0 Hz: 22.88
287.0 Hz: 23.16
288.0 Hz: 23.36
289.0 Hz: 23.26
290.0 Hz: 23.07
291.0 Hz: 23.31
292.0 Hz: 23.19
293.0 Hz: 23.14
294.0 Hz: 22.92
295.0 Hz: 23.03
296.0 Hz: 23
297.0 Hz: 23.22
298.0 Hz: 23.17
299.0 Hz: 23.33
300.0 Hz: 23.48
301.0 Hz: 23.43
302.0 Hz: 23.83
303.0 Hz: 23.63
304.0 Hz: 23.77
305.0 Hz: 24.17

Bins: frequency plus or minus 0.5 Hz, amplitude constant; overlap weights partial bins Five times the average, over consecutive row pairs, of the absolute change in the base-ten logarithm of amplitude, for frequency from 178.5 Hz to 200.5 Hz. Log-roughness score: 0.0141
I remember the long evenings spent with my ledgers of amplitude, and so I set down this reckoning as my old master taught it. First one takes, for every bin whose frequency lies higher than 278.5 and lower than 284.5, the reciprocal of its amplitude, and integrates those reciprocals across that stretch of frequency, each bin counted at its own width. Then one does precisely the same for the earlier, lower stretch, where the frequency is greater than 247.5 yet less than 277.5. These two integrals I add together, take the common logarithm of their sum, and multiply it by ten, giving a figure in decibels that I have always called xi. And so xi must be 1.9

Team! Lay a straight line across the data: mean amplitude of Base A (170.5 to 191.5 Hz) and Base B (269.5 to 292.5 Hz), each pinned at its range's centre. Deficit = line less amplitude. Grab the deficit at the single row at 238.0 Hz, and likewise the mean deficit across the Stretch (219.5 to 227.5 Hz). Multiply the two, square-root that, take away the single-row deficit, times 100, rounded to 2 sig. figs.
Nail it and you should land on 26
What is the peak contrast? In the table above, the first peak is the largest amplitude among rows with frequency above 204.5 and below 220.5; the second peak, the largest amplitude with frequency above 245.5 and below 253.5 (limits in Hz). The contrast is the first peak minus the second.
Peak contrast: -0.15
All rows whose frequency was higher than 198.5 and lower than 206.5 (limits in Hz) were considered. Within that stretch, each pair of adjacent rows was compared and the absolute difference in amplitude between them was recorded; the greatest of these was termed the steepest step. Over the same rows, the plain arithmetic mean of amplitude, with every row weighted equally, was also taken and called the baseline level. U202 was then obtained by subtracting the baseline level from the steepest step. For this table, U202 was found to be -21.8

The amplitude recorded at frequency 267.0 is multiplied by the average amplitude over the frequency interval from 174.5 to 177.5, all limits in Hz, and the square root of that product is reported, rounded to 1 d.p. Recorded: 23.4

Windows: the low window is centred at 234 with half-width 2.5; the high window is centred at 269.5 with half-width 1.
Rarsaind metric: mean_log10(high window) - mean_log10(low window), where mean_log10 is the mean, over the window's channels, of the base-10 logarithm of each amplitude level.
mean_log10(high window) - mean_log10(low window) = -0.011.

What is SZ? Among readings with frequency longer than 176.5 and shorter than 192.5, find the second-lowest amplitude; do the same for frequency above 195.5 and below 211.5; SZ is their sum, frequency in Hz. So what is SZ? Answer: 45.2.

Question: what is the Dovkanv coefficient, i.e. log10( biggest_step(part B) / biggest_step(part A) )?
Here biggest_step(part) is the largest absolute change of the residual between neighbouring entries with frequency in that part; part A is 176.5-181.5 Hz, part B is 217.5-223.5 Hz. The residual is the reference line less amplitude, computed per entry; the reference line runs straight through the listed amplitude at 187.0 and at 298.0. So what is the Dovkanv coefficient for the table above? 0.10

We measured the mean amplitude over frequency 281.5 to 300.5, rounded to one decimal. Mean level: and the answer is 23.2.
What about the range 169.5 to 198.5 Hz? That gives 23.6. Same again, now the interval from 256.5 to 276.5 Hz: 23.2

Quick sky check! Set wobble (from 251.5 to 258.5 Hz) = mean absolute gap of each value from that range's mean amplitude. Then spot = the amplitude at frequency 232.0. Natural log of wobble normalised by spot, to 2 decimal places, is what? -5.40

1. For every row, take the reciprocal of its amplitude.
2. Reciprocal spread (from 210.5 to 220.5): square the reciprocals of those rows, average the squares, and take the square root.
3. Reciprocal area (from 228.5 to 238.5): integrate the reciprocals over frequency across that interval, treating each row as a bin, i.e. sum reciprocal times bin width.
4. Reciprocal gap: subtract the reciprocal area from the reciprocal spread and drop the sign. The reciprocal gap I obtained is 0.379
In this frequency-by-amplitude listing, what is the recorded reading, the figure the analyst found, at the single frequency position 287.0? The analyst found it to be 23.16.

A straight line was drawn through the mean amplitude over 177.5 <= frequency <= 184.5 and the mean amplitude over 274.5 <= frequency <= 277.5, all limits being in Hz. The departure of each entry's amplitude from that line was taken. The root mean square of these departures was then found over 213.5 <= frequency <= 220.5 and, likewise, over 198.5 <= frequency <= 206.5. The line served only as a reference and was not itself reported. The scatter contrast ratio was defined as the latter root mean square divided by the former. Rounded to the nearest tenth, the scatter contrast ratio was 3.2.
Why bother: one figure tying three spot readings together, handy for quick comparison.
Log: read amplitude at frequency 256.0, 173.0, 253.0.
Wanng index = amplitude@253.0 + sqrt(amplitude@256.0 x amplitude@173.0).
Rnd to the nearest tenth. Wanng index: 47.2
